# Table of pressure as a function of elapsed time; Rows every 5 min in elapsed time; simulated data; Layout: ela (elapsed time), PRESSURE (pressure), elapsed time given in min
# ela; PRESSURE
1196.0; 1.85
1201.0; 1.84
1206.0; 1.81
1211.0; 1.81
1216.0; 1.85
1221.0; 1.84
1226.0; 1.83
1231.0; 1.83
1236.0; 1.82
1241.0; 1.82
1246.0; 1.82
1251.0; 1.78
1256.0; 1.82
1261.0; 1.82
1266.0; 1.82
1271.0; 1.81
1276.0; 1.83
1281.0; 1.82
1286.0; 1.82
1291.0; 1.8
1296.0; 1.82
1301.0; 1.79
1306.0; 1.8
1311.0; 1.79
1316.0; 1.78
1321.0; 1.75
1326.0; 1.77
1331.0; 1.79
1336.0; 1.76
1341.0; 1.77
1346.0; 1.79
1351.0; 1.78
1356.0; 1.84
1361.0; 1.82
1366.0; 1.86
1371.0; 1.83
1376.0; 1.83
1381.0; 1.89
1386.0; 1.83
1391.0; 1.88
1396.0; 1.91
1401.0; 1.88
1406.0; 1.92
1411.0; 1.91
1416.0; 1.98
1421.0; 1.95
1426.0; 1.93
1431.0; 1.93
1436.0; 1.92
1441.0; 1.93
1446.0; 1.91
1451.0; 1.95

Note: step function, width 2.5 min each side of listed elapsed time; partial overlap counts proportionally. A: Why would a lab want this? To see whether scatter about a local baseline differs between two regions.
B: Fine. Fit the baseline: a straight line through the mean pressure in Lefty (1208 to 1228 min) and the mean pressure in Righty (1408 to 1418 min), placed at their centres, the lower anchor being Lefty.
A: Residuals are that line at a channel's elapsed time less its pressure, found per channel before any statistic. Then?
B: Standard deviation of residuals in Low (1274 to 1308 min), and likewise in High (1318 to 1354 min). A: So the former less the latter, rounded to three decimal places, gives 0.007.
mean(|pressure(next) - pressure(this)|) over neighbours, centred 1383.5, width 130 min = 0.028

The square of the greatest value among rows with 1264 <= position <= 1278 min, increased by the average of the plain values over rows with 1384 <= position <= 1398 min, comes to 5.22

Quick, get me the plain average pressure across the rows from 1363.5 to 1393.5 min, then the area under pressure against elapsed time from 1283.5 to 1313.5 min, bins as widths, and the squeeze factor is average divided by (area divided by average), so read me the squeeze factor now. 0.0635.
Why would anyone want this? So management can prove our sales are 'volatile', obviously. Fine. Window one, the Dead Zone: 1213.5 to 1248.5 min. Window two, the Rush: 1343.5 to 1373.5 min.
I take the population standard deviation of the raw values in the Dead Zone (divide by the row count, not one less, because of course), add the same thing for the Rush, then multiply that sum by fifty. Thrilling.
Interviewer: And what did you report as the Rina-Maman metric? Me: 1.92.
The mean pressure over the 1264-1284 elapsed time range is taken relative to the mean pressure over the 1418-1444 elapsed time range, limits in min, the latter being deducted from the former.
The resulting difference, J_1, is -0.11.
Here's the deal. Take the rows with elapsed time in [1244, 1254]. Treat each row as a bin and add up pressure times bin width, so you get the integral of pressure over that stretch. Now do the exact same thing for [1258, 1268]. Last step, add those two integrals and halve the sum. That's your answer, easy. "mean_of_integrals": 18.1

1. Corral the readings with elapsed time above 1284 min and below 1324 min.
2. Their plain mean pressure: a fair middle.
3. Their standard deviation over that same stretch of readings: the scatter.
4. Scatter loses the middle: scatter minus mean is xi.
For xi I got -1.77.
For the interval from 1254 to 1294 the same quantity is -1.81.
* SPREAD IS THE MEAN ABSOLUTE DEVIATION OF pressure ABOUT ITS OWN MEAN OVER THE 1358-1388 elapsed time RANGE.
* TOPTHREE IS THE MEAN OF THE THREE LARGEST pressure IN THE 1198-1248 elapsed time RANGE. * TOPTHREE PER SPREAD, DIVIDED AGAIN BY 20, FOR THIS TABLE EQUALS 4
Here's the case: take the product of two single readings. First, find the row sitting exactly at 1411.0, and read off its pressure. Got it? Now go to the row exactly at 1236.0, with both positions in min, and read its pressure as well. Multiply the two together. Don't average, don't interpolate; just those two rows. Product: 3.48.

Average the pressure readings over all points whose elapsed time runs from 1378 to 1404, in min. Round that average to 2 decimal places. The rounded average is 1.88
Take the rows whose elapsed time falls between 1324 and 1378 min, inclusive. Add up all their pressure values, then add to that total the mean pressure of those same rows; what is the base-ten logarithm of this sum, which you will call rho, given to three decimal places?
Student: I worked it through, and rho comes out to 1.335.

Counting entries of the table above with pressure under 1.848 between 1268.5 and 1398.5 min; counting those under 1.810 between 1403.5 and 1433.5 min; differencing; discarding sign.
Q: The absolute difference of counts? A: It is 22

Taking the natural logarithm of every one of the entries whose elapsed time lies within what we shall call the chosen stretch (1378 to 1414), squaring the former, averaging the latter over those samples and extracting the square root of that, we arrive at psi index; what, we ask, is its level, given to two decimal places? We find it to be 0.64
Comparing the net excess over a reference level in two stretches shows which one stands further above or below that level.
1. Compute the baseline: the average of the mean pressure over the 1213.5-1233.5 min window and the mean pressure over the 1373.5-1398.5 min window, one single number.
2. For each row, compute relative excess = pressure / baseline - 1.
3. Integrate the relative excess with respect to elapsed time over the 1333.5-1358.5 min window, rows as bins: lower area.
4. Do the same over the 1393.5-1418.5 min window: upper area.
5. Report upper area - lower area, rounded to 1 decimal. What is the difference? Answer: 1.8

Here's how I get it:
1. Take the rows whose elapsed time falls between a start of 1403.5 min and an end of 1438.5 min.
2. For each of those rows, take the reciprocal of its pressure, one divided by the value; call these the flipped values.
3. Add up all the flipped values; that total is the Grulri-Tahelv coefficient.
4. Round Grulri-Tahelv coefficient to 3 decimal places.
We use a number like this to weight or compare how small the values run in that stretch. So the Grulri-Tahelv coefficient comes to 3.619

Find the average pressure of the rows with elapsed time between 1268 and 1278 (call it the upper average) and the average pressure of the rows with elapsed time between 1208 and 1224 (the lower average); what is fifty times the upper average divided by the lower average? 49.6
